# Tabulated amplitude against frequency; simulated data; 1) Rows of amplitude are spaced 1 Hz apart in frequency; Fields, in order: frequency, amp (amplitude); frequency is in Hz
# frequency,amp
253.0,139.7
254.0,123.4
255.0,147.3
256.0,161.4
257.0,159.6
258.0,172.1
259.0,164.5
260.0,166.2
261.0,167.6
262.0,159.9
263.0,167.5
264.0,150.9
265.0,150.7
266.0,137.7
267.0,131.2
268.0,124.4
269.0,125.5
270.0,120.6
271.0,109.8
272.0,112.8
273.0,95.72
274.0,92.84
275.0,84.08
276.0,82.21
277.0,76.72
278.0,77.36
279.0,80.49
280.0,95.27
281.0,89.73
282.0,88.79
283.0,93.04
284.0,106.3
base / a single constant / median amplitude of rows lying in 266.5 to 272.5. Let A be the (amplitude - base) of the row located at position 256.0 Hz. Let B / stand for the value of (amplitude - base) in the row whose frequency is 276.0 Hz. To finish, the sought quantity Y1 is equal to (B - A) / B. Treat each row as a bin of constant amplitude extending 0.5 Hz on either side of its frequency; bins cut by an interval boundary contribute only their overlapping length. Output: 2.0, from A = 39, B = -40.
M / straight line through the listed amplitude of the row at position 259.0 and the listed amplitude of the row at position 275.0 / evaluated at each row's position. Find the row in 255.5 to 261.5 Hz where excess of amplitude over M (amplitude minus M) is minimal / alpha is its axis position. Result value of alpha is 256.0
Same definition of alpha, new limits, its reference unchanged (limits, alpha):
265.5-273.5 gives 273.0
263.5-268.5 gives 268.0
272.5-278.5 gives 275.0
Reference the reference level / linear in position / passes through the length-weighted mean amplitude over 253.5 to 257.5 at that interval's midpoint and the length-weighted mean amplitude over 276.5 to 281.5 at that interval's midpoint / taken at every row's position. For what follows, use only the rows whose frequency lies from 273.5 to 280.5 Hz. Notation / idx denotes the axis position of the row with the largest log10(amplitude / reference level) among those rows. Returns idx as 280.0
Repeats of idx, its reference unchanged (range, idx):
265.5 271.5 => 266.0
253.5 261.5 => 261.0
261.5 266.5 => 263.0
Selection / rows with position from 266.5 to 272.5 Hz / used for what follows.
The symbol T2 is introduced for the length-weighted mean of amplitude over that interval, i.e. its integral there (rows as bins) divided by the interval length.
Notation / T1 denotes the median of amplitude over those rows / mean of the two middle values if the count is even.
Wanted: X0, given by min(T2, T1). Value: 121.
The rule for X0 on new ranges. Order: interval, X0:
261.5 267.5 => 150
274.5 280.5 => 81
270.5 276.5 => 94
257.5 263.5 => 166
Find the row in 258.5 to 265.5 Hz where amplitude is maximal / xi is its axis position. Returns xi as 261.0 Hz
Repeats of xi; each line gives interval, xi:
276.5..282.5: 280.0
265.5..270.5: 266.0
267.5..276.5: 269.0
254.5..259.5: 258.0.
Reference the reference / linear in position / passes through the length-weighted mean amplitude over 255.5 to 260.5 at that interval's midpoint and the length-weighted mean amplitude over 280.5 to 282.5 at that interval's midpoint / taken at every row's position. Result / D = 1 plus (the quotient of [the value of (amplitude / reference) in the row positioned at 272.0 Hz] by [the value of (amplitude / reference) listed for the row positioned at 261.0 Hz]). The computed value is 1.87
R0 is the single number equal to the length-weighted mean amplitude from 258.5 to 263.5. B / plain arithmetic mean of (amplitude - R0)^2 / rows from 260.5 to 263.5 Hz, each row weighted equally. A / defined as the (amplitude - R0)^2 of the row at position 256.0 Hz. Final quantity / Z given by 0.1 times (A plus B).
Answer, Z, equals 3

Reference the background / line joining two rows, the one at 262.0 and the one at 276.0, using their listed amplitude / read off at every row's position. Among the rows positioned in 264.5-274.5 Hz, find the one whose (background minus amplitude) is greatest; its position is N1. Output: 273.0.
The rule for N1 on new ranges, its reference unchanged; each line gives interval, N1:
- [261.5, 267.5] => 267.0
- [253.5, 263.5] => 254.0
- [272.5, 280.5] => 275.0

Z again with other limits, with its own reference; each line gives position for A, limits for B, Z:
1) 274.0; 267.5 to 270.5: 697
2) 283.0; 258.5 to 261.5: 520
